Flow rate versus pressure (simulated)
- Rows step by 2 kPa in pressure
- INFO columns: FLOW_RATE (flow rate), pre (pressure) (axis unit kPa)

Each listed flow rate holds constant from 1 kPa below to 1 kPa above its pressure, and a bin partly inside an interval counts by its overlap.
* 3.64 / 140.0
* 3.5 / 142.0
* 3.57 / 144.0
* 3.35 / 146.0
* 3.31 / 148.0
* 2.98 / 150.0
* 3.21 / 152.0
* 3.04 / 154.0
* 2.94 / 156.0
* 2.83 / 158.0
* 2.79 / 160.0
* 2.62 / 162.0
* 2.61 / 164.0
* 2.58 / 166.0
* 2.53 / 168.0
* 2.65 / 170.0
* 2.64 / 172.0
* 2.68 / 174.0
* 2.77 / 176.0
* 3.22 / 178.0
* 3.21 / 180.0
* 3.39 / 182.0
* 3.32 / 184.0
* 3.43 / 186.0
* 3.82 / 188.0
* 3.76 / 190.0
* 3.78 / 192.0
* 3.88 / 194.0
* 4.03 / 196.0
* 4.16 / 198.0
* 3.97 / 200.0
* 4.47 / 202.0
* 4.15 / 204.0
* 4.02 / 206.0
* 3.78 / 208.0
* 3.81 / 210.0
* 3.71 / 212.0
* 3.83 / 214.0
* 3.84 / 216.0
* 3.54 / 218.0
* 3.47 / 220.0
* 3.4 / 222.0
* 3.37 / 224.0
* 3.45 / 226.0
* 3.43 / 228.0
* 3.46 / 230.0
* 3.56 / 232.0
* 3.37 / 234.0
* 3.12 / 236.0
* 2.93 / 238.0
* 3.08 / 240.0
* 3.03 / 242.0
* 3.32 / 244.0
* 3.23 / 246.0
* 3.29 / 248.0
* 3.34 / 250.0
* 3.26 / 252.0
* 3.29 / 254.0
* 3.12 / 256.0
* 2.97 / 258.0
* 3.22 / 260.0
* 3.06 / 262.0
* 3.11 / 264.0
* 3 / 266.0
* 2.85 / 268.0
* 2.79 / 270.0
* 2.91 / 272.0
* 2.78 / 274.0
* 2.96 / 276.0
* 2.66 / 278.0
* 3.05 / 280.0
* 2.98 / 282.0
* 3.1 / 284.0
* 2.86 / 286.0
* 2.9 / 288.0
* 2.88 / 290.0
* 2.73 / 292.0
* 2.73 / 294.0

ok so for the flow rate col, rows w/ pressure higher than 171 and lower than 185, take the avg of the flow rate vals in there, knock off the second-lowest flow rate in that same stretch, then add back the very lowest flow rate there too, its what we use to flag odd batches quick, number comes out 3.0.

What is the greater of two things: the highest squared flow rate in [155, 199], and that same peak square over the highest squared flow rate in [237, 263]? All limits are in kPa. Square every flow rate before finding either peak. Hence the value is 17.3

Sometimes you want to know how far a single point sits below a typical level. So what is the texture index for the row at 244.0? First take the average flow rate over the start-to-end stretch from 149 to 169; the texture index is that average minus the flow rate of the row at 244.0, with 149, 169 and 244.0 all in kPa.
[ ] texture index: -0.5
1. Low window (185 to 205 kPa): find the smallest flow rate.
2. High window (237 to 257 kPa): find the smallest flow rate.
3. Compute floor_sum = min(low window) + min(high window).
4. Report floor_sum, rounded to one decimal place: 6.4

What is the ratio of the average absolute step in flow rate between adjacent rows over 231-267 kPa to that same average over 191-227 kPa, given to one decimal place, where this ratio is 0.9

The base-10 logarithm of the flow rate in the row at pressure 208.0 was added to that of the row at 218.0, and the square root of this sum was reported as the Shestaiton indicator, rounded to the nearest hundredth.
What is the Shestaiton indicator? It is 1.06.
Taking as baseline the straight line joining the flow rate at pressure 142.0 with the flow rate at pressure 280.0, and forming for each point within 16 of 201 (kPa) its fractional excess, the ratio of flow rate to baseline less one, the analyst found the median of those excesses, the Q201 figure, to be 0.17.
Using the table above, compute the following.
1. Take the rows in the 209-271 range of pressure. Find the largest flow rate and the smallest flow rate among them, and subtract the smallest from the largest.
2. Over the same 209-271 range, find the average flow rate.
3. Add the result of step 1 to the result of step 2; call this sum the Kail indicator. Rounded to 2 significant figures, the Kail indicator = 4.3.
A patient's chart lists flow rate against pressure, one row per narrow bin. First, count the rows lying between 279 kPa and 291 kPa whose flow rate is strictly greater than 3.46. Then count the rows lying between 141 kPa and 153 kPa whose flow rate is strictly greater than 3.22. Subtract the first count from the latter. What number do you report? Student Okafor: 4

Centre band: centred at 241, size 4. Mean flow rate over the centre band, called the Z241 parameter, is 3.1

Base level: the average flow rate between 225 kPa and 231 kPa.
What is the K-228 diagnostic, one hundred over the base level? 29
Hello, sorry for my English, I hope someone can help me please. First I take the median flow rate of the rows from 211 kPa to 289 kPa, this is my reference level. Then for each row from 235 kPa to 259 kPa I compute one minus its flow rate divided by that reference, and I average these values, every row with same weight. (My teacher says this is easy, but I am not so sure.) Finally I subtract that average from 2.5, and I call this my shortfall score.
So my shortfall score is 2.51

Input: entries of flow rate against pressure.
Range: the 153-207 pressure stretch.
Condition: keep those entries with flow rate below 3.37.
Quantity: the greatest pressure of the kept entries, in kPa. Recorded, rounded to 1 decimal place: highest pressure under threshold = 184.0 kPa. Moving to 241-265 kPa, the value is 264.0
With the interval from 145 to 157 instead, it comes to 156.0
